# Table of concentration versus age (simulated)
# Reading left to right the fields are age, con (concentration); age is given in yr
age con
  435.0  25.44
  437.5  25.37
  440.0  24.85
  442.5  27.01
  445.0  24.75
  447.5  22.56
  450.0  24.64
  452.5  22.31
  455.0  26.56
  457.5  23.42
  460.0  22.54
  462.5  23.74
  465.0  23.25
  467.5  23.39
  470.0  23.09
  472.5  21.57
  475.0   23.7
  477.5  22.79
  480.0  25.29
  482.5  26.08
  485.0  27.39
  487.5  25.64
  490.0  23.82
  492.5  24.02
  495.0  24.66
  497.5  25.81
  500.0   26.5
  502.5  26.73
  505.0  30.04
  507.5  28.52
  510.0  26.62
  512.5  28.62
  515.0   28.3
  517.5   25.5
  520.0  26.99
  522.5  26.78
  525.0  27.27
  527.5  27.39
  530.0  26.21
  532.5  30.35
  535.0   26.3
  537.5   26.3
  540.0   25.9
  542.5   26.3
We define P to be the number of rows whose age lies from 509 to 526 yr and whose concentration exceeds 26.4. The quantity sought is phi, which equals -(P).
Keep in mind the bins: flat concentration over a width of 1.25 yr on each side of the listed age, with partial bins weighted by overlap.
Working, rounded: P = 6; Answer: -6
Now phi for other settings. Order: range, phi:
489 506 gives -3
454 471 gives -1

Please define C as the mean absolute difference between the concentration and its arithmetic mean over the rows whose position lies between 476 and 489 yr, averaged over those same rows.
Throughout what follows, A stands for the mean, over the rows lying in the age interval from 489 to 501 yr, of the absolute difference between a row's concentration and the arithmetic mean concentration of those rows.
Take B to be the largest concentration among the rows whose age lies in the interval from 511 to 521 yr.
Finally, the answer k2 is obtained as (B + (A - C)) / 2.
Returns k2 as 14.2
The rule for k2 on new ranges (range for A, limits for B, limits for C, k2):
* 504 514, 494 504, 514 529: 13.5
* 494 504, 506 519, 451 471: 14.3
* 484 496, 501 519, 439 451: 15.1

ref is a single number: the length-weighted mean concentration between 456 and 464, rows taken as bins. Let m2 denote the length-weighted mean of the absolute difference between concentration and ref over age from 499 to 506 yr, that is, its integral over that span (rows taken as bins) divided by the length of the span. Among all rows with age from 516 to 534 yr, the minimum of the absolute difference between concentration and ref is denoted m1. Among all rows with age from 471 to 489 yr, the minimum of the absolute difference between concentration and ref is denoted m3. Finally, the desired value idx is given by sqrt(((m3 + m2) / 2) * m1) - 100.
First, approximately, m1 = 2.2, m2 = 4.4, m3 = 0.4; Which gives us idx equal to -97.7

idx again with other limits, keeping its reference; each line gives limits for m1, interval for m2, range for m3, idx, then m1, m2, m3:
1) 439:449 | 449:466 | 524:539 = -98.8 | 0.8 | 1.0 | 2.9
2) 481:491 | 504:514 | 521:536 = -98.6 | 0.5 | 5.1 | 2.9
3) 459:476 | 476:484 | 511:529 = -99.7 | 0.1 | 1.8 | 2.2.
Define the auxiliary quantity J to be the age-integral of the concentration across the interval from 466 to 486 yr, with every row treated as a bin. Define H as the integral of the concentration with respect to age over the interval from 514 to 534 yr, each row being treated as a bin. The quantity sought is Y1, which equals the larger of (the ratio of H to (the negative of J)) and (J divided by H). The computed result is 0.88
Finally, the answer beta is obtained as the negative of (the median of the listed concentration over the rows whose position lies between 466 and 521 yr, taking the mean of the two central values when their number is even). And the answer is -26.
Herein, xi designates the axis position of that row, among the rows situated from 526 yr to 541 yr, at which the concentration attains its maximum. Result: 532.5 yr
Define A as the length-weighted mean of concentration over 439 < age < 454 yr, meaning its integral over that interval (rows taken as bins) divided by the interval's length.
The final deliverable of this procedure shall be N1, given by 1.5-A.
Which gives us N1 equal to -22.9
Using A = 24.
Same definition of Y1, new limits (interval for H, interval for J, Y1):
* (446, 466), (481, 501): 1.08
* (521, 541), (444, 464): 0.88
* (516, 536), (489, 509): 0.97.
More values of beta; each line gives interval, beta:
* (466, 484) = -23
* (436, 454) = -25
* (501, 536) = -27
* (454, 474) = -23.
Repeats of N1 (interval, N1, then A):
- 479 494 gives -23.9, 25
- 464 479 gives -21.5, 23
